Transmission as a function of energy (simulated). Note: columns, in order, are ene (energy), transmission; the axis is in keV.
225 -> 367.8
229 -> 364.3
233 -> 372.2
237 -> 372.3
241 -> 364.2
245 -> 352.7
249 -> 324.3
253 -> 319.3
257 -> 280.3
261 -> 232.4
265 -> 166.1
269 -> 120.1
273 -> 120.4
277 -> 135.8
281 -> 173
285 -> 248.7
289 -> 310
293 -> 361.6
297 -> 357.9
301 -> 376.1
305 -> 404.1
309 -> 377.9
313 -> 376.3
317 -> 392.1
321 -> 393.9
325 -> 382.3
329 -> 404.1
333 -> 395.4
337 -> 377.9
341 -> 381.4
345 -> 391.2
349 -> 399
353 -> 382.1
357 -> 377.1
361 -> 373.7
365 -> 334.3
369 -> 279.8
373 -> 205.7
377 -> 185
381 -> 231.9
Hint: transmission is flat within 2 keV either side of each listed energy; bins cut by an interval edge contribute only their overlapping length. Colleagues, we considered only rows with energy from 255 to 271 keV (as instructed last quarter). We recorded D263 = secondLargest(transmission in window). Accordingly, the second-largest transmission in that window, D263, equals 232.4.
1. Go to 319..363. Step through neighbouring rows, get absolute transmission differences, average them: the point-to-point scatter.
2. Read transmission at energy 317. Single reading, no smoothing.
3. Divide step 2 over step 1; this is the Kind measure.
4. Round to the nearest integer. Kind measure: 37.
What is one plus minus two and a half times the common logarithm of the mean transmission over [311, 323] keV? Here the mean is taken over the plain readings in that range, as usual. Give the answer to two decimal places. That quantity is -5.47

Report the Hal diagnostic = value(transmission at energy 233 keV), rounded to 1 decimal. 372.2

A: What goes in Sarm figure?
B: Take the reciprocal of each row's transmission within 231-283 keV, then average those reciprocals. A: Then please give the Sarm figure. 0.0047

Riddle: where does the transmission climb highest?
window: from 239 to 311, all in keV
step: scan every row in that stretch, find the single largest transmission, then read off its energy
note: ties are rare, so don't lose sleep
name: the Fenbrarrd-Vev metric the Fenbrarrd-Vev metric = 305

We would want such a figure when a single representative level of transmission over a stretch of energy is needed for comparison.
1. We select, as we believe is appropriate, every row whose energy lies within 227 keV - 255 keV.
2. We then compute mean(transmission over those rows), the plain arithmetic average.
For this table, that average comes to 353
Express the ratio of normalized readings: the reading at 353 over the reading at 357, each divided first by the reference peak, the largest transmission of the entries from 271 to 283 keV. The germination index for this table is 1.01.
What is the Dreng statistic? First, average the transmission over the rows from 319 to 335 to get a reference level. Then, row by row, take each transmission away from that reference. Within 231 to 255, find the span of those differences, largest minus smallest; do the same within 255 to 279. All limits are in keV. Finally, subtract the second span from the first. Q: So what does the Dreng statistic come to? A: -107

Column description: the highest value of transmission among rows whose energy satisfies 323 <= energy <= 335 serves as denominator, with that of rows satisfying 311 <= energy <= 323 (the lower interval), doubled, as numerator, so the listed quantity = 1.9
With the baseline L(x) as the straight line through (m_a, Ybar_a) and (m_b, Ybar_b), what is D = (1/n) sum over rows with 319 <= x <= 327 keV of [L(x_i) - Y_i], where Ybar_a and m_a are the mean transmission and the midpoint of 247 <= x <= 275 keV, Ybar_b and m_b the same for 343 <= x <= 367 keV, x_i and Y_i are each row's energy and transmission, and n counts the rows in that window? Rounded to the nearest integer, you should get -64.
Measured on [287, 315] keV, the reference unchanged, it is -78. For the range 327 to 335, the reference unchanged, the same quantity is -63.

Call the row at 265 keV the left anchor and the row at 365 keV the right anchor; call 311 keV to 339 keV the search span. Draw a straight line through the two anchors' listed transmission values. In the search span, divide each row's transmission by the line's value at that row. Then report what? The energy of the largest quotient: 317 keV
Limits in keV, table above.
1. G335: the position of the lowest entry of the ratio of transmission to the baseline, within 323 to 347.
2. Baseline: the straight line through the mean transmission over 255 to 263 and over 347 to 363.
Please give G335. 341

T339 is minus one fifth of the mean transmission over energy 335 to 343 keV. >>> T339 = -76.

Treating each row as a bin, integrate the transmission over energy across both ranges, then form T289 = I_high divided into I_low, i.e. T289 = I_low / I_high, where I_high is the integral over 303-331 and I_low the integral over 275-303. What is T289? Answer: 0.72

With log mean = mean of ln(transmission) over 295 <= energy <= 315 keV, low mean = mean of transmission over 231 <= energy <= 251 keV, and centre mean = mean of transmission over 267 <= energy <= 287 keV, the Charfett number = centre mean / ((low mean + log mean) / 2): 1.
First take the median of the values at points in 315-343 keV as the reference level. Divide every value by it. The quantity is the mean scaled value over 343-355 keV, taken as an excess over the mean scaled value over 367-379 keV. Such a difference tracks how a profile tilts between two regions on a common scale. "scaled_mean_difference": 0.43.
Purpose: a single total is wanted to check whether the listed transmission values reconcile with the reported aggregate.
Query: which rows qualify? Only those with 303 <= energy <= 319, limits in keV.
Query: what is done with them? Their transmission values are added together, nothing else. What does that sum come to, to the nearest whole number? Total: 1550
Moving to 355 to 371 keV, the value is 1365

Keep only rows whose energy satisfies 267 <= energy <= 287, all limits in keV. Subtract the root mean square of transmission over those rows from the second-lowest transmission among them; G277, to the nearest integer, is -46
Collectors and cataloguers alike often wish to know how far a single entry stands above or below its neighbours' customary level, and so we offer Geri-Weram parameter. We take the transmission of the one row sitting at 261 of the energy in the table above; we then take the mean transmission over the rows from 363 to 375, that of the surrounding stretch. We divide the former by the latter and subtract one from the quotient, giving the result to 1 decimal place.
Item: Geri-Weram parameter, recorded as -0.1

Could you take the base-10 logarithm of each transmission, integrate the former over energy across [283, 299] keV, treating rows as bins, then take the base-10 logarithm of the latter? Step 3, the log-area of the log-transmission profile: 1.602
